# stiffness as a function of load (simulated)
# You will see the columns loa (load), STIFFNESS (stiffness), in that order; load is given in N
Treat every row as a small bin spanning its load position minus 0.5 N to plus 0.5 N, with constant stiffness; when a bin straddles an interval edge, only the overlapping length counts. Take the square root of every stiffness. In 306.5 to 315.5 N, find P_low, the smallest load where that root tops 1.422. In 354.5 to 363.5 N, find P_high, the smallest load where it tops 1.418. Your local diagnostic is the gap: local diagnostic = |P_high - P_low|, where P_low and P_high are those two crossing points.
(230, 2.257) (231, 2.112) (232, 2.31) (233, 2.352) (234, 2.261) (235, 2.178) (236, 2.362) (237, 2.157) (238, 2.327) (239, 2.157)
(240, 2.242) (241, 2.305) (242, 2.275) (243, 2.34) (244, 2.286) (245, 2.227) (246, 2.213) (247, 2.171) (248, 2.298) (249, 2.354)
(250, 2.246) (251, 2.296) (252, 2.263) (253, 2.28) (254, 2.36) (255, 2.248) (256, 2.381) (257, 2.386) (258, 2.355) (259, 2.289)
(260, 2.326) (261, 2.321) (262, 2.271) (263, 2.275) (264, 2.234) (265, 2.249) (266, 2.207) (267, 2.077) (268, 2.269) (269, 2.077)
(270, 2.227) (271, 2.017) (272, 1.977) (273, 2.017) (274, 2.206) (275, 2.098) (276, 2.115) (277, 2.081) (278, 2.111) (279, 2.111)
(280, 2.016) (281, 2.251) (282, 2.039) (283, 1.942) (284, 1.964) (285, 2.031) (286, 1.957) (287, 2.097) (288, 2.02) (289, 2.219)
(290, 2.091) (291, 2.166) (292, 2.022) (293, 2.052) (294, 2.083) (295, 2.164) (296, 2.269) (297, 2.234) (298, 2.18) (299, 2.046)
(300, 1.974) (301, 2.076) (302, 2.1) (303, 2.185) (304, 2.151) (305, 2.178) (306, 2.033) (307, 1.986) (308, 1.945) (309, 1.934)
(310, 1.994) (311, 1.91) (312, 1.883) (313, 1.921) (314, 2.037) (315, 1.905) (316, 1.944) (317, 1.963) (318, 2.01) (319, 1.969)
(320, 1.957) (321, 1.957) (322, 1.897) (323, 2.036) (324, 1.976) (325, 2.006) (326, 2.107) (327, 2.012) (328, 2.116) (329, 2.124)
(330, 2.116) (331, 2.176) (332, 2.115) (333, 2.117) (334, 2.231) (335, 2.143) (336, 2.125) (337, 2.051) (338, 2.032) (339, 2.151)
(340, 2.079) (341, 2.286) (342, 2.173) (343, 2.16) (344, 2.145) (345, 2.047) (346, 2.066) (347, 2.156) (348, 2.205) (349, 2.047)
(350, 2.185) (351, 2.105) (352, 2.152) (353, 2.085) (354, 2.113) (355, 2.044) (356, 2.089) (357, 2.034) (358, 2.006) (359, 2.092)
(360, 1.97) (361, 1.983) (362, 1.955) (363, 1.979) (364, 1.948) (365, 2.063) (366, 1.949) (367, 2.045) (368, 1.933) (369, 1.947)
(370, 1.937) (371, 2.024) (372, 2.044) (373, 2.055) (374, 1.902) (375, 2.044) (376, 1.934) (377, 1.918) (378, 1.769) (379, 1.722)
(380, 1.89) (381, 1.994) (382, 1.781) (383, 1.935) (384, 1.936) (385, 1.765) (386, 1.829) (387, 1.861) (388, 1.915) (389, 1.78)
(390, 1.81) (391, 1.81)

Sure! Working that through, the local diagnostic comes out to 41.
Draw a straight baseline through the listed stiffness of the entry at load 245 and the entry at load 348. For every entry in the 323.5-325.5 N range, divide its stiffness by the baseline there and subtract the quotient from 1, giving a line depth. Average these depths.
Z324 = 0.10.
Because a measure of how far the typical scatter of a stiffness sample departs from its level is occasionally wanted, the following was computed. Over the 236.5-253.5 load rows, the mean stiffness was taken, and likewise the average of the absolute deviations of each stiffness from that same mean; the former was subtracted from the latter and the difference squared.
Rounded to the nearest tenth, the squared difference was 4.9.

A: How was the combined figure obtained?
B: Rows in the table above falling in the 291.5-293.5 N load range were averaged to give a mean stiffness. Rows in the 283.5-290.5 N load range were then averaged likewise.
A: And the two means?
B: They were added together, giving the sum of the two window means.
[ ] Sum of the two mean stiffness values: 4.09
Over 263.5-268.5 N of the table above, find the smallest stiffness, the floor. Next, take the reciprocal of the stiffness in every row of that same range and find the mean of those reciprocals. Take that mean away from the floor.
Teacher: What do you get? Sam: 1.62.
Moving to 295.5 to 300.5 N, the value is 1.51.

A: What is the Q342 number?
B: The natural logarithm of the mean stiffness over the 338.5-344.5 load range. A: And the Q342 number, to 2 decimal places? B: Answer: 0.77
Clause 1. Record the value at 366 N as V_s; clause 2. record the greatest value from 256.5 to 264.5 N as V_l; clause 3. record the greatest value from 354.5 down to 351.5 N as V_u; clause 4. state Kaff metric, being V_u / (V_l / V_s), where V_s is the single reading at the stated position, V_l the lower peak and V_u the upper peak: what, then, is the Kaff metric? 1.76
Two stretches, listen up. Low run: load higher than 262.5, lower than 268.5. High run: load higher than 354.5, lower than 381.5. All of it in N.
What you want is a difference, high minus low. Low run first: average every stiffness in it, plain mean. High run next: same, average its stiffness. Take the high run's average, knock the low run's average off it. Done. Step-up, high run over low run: -0.25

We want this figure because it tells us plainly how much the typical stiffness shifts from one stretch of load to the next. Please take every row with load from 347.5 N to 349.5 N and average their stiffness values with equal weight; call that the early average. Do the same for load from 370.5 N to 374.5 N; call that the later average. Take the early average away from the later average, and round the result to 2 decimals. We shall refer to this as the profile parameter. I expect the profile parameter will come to -0.12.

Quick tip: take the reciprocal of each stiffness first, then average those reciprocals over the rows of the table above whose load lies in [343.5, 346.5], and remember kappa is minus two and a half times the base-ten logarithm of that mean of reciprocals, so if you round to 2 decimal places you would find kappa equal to 0.80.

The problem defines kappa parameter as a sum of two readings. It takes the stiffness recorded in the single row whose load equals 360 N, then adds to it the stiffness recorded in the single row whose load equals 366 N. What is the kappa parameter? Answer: 3.9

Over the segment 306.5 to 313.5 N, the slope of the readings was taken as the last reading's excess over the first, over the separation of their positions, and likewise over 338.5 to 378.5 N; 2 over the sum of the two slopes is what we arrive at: -97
